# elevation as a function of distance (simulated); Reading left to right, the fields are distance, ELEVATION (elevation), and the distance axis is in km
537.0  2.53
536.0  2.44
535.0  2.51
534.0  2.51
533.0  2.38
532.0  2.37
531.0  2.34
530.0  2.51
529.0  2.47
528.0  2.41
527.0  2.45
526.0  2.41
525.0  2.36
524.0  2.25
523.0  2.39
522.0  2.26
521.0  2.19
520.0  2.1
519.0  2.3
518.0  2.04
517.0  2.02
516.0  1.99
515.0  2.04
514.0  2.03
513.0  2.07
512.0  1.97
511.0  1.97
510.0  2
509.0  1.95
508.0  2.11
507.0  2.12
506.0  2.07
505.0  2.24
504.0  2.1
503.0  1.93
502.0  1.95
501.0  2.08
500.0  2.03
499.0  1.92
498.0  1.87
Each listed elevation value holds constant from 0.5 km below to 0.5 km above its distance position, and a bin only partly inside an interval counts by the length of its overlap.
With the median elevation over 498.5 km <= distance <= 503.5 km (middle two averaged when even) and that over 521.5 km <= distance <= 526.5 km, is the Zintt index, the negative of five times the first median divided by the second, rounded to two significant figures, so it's -4.1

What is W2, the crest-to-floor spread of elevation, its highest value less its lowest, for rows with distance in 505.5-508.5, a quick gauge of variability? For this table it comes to 0.05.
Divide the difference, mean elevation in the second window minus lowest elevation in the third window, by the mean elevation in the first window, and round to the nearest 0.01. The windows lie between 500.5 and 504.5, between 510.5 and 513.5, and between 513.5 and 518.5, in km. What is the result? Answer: 0.01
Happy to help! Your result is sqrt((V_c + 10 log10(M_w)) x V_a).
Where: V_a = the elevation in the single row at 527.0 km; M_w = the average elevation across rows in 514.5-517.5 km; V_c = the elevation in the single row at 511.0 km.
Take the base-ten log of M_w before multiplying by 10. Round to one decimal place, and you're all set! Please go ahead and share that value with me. 3.5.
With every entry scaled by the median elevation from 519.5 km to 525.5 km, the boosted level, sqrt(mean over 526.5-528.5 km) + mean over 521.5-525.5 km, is 2.065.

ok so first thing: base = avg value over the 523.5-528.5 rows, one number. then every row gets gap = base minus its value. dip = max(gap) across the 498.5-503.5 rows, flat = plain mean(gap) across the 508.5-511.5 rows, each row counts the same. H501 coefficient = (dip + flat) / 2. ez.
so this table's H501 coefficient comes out 0.43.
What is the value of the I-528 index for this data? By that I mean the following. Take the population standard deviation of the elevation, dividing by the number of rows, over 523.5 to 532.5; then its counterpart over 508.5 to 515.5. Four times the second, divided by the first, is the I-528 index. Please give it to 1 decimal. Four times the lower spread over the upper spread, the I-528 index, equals 2.2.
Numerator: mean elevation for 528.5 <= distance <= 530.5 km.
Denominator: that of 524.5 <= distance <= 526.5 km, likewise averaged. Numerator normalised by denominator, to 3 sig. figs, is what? 1.04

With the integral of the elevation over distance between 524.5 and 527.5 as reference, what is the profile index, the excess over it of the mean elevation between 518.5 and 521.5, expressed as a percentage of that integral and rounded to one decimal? -69.6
